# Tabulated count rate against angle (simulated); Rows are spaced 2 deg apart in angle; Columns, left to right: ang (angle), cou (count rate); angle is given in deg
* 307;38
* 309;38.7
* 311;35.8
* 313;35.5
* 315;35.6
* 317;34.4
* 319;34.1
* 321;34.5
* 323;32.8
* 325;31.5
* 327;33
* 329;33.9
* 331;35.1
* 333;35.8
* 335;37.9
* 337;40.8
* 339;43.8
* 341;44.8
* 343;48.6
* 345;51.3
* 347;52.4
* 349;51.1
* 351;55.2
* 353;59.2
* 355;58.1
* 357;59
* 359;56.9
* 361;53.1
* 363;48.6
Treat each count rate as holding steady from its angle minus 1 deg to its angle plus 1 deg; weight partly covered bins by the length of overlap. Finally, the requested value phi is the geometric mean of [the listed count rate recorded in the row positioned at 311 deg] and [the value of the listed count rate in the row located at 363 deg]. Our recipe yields 42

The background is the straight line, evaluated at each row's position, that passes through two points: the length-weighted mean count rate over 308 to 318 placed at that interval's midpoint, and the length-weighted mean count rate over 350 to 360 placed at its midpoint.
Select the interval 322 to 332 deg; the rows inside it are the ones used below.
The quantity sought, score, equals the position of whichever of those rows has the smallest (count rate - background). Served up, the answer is 325 deg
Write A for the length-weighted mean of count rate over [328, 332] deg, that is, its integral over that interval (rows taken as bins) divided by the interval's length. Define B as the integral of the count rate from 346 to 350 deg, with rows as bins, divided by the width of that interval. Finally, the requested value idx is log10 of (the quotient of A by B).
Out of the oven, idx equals -0.18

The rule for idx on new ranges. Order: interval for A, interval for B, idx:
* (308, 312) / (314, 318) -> 0.03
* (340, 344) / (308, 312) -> 0.10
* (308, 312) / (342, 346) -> -0.13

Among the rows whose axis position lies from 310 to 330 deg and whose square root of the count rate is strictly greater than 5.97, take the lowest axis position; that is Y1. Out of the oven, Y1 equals 311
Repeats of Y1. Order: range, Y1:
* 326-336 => 333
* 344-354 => 345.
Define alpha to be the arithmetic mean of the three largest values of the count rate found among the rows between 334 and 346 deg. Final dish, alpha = 48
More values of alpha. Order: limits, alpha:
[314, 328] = 35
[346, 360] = 59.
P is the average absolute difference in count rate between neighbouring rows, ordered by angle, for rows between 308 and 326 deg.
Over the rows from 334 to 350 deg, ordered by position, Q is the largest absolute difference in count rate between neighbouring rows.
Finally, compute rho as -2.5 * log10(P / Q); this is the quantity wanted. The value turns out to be 1.4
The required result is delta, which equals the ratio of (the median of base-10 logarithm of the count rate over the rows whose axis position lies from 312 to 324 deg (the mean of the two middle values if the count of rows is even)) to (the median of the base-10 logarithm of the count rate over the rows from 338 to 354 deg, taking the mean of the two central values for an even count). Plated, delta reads 0.90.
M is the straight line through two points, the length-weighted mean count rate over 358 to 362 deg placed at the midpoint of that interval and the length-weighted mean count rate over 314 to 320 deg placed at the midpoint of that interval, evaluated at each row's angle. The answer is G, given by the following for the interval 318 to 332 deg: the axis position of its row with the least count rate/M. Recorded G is 325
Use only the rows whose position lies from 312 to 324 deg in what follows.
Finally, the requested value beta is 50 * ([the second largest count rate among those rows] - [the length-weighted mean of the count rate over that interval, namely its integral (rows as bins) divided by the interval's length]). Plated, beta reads 51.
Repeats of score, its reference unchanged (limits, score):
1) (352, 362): 361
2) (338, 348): 341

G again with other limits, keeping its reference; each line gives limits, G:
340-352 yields 341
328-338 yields 329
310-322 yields 321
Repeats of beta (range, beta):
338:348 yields 156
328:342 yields 246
